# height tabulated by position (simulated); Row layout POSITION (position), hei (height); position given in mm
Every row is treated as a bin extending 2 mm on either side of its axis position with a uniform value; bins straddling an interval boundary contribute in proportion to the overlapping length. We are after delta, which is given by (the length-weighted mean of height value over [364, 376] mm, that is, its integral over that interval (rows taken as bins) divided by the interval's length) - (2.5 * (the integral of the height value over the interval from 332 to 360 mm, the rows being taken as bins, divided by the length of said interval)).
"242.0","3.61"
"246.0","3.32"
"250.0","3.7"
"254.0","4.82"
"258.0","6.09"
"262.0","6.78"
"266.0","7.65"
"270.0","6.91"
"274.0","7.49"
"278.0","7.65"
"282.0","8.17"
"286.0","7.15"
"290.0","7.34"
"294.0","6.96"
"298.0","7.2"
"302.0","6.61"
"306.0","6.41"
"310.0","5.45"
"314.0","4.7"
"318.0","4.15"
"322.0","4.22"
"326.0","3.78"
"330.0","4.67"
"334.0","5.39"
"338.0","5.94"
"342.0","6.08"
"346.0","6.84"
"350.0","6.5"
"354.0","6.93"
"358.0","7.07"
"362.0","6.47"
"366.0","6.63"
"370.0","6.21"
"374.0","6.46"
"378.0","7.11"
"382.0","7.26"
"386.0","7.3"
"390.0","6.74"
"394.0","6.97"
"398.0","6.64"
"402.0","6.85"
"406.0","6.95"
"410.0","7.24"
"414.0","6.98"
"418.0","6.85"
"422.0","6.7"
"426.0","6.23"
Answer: -9.5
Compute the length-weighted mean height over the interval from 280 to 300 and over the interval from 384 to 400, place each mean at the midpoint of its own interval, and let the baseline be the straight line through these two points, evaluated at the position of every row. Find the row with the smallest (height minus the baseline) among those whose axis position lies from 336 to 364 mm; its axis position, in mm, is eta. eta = 338.0 mm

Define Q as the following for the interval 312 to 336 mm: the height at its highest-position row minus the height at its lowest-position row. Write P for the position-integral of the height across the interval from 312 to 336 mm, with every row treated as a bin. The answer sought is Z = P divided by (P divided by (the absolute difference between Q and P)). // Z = 107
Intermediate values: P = 108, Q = 0.7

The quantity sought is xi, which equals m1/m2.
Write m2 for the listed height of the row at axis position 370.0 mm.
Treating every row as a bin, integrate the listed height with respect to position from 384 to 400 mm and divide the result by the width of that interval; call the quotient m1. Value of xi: 1.11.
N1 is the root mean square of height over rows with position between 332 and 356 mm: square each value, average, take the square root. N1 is 6.3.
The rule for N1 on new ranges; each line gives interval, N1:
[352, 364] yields 6.8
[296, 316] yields 6.1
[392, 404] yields 6.8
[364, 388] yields 6.8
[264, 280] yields 7.4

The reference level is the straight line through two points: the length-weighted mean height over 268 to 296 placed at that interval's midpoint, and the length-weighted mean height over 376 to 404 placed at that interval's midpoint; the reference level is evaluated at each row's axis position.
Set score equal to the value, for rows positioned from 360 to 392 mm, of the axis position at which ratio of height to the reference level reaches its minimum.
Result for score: 370.0 mm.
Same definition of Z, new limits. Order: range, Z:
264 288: 181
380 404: 167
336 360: 156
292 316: 152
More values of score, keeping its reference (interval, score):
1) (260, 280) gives 262.0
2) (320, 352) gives 326.0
